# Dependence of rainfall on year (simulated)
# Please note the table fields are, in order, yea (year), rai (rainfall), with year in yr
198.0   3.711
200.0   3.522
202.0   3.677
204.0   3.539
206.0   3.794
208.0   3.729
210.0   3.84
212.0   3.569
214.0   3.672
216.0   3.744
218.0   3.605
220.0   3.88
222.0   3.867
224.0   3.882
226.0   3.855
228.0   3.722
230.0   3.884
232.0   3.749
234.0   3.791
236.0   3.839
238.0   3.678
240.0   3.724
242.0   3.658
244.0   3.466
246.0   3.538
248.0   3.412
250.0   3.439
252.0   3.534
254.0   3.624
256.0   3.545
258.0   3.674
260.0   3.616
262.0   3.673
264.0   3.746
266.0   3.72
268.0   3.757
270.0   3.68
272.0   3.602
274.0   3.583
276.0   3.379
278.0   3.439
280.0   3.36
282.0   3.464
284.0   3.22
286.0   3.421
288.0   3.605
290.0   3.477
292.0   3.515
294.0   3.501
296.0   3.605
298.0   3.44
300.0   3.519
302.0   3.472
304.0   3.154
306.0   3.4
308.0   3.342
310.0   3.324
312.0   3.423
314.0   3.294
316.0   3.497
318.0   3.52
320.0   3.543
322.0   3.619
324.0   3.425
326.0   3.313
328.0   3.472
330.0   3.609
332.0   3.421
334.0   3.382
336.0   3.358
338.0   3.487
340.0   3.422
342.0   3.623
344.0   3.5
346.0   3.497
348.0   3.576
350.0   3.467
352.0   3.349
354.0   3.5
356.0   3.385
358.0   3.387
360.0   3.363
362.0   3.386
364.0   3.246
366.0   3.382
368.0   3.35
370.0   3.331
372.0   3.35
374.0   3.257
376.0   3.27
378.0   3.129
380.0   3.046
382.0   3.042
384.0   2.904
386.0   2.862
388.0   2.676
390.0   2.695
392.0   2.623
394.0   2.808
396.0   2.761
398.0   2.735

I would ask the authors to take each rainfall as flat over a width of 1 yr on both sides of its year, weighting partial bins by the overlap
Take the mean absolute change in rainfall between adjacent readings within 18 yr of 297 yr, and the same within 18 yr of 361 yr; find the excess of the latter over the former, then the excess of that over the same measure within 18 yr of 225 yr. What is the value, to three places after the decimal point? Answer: -0.163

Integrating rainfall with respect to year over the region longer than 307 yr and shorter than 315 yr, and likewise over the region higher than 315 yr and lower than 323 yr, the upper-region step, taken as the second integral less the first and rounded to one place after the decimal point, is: 1.6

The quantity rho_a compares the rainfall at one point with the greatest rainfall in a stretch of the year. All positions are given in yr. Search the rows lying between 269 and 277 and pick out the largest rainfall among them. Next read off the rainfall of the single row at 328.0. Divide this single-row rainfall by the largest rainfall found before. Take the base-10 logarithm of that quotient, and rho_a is -0.025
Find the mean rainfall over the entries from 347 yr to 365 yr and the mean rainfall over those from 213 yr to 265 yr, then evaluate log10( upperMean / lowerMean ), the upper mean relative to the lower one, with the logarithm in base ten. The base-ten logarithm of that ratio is -0.034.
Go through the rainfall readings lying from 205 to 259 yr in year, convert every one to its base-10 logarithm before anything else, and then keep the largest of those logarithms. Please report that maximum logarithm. 0.589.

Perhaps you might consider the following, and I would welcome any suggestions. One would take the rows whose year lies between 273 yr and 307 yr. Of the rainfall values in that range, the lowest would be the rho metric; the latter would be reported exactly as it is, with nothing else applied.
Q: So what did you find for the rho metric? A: 3.154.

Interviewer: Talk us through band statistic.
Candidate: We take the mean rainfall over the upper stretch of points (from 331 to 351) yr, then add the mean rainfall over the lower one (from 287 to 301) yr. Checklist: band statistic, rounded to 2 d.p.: 7.00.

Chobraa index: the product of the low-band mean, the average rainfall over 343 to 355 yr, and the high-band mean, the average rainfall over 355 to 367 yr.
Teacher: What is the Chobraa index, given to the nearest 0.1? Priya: 11.7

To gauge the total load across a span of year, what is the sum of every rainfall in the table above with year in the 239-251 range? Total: 21.2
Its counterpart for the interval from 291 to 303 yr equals 21.1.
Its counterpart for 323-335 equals 20.6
